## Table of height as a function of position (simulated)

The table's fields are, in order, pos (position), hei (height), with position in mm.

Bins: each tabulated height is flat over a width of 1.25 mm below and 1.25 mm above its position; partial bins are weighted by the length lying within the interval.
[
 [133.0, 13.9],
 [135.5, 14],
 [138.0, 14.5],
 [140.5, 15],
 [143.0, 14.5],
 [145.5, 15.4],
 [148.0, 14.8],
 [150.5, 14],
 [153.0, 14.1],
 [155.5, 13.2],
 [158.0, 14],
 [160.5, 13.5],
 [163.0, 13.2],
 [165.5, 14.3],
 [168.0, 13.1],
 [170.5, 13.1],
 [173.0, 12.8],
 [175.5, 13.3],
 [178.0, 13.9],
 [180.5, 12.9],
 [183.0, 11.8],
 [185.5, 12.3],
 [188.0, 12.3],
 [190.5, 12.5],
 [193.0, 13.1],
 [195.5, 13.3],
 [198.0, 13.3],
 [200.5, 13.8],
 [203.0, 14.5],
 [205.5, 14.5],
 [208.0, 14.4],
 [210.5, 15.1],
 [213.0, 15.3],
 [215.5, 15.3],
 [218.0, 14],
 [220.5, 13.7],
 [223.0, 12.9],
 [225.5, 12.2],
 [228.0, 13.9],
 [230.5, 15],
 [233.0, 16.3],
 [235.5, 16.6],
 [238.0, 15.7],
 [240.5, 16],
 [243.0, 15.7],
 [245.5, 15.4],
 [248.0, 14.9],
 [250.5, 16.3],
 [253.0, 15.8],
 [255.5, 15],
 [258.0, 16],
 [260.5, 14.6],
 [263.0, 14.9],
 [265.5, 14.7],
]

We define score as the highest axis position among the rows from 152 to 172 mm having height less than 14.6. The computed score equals 170.5 mm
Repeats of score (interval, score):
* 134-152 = 150.5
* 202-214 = 208.0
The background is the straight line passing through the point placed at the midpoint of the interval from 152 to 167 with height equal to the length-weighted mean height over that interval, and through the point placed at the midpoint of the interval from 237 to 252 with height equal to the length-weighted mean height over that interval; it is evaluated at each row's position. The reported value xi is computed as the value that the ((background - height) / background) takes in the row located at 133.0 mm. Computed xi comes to -0.062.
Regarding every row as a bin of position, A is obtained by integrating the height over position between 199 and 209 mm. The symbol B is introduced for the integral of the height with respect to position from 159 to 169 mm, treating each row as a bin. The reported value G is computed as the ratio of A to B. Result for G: 1.05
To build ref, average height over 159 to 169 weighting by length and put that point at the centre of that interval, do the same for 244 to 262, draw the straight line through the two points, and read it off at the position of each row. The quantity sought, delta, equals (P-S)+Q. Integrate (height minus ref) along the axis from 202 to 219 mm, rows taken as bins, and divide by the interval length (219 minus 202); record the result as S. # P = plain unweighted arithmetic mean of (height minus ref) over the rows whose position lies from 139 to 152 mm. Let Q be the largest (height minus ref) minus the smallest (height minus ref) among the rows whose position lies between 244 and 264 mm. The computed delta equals 3.3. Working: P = 1.6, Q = 1.9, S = 0.21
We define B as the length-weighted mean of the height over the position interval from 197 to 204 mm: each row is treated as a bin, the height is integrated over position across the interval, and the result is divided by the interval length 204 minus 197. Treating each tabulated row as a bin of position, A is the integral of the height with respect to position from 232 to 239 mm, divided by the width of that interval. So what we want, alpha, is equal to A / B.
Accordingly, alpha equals 1.17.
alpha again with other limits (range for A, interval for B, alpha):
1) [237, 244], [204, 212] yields 1.08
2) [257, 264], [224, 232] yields 1.10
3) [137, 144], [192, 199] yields 1.11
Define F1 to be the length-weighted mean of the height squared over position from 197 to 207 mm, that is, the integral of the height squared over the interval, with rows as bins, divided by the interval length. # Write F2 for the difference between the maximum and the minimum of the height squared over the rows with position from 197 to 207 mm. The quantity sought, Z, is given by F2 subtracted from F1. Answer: 164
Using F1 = 198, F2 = 33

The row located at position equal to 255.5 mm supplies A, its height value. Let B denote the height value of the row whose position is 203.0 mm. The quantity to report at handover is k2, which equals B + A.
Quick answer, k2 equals 29.5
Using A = 15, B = 14.5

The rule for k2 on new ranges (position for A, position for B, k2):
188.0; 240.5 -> 28.3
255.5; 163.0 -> 28.2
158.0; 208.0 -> 28.4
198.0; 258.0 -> 29.3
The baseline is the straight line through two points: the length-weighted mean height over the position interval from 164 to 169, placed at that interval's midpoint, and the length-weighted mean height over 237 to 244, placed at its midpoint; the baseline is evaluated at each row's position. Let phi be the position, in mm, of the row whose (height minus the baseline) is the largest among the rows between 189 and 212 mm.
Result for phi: 210.5 mm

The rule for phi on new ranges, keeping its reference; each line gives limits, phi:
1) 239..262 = 250.5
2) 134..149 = 145.5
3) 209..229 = 213.0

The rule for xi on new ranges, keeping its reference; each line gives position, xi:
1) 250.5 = -0.031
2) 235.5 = -0.074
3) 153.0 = -0.041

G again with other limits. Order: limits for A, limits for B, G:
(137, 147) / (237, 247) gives 0.95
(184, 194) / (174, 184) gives 0.96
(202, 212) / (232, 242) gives 0.91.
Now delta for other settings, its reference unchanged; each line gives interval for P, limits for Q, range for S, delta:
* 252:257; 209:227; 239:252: 2.9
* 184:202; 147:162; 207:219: 0.3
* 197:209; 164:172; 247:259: 0.9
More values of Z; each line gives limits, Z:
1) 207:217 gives 199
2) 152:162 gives 163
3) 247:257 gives 198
